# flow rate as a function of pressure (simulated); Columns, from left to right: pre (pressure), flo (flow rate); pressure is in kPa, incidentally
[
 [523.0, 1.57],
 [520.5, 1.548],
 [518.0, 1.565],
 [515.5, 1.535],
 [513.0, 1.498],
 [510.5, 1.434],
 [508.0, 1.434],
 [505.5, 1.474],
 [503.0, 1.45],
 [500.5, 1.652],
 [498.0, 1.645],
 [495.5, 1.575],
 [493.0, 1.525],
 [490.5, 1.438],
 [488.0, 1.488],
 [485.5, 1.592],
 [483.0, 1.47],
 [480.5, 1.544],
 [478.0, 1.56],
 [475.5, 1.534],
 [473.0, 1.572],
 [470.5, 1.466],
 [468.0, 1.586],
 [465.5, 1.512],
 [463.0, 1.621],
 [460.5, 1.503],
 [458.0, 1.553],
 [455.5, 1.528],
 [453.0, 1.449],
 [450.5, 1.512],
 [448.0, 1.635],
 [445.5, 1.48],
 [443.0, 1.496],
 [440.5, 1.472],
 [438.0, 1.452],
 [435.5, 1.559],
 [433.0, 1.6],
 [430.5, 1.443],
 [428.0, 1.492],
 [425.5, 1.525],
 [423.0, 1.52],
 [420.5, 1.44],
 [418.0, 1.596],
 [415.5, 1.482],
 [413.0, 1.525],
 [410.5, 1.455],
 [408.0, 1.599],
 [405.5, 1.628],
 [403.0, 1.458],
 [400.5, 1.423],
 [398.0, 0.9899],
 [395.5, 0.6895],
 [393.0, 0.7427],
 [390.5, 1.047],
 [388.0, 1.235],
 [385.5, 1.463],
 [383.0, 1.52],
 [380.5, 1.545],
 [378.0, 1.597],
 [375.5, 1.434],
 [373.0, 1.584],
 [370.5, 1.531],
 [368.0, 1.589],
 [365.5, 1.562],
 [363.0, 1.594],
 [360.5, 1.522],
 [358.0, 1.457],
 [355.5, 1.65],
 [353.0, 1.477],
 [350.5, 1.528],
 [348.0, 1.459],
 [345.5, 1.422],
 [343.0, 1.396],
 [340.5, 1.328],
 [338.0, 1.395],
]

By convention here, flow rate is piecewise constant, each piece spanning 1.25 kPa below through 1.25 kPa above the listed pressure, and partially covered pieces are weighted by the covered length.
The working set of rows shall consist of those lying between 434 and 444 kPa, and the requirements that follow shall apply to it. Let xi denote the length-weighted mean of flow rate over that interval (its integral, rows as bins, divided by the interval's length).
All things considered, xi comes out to 1.50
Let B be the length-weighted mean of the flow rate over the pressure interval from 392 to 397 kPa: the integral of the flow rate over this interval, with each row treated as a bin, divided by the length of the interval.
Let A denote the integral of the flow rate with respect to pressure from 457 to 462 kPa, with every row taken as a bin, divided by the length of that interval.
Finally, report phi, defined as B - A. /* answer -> -0.80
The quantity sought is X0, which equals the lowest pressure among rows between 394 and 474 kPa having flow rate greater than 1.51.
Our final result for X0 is 405.5 kPa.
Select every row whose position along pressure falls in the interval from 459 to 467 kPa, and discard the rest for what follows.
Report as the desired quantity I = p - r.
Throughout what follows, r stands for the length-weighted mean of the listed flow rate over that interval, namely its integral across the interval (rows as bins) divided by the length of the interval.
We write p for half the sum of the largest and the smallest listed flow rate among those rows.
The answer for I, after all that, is 0.015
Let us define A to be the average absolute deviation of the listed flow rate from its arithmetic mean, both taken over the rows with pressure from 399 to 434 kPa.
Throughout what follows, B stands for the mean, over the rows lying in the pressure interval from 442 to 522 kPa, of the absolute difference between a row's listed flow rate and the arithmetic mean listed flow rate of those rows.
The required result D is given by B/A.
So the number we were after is 0.9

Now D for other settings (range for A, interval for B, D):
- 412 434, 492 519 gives 1.4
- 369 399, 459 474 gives 0.2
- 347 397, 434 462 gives 0.2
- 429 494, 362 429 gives 3.7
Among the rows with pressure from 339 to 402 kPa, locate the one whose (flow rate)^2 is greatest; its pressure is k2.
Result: 355.5 kPa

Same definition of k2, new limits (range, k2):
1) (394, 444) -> 405.5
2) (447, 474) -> 448.0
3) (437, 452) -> 448.0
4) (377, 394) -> 378.0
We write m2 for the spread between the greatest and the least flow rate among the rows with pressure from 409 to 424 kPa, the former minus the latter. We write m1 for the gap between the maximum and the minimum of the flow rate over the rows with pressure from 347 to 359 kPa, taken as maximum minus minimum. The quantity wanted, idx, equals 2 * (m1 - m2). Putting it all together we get 0.07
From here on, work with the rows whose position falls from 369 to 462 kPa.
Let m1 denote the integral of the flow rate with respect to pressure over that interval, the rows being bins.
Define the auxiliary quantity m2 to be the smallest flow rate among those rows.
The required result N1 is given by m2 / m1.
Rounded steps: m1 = 134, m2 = 0.6895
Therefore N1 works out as 0.005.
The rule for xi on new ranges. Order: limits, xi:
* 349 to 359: 1.53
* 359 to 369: 1.56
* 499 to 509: 1.51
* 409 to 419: 1.51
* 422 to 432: 1.50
